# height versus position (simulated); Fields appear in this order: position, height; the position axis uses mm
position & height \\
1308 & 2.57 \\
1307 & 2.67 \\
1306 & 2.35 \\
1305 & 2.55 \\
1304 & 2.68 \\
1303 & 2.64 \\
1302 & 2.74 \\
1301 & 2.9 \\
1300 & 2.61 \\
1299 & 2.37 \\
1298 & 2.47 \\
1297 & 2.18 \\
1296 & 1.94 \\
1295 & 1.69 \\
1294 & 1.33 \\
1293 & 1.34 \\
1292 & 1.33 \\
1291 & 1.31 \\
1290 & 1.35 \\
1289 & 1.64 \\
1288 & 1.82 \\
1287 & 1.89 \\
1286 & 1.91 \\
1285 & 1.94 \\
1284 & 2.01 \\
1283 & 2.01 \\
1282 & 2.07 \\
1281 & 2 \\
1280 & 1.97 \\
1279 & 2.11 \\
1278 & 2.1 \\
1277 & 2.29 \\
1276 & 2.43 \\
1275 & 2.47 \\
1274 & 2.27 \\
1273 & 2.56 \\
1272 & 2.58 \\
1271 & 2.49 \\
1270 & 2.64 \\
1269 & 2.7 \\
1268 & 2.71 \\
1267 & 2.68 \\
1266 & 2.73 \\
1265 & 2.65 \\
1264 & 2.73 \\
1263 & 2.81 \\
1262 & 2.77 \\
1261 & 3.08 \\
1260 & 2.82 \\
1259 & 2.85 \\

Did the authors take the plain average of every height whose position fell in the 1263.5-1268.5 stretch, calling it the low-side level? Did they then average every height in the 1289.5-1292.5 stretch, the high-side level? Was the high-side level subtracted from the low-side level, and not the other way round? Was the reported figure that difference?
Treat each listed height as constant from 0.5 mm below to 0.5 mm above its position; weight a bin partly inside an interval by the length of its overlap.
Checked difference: 1.37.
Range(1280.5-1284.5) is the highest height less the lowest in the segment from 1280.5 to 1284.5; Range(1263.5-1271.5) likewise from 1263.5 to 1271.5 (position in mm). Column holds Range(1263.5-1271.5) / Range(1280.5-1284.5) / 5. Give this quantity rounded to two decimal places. 0.69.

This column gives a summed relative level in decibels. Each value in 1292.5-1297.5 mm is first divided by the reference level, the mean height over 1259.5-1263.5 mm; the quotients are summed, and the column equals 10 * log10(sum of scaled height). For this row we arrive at 4.7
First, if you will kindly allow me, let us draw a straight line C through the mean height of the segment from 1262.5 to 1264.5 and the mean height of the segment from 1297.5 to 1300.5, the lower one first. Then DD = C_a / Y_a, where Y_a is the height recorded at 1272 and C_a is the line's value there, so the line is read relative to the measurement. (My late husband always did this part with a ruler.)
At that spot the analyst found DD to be 1.05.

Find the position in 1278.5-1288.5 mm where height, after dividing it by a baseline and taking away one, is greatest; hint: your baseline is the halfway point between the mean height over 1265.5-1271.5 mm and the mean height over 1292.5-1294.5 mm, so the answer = 1279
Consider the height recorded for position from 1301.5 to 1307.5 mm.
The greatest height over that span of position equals 2.74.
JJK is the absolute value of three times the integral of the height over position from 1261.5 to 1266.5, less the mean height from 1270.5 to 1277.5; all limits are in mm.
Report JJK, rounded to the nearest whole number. 39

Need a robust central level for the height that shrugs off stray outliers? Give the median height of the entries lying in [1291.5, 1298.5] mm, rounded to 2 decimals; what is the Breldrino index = 1.69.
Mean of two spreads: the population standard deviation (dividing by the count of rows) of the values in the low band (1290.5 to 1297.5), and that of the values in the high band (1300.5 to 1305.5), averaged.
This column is 0.22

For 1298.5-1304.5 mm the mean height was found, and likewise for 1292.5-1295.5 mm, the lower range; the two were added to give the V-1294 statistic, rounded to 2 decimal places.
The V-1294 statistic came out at 4.11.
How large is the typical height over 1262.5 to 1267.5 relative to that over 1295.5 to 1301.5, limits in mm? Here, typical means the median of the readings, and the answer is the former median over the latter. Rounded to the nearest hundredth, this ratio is 1.13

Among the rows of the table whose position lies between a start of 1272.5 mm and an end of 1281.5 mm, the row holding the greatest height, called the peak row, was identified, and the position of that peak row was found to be 1273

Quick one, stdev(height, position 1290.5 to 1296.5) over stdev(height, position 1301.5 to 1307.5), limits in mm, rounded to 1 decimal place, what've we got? 1.9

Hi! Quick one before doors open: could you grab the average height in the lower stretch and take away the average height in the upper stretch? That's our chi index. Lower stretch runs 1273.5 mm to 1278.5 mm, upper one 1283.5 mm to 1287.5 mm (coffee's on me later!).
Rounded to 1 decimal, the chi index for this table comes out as 0.4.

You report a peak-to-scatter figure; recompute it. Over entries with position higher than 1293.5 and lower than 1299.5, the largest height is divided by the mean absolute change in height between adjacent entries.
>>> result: 10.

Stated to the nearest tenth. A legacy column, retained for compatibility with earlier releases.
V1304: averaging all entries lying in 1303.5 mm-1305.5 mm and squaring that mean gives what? 6.8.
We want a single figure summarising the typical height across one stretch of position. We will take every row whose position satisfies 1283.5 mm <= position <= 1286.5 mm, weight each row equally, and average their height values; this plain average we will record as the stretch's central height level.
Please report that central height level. 2.0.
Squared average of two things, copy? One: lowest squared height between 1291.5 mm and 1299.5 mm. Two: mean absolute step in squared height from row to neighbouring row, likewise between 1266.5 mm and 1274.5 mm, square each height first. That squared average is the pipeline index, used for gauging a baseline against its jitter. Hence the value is 1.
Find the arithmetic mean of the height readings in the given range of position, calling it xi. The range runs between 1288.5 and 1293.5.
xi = 1.4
